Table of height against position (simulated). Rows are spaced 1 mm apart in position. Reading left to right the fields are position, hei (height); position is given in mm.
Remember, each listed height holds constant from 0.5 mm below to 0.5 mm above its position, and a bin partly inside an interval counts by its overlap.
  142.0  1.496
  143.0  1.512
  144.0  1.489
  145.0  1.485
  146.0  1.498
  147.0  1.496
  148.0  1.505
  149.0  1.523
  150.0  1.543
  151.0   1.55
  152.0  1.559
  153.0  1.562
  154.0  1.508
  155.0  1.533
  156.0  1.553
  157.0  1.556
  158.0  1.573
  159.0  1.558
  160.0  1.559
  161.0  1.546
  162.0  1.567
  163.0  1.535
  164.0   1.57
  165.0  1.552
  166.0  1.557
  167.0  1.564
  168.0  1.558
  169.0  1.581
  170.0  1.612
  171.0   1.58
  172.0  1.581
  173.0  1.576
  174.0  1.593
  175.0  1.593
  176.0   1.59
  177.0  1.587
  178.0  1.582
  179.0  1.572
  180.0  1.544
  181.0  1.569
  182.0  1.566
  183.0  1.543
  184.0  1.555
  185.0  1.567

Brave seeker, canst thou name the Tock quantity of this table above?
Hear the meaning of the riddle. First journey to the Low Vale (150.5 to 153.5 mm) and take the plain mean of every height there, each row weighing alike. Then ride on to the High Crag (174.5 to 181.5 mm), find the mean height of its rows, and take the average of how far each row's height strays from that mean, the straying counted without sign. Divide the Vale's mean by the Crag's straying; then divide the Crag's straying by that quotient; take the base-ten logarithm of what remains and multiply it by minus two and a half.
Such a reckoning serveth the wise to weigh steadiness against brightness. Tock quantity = 9.9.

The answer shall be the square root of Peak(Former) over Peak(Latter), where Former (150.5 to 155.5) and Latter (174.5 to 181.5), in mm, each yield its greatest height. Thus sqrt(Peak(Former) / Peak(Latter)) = 0.99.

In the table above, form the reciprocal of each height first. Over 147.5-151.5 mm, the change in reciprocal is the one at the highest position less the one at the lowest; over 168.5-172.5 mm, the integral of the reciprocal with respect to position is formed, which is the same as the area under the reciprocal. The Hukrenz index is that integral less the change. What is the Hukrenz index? 2.538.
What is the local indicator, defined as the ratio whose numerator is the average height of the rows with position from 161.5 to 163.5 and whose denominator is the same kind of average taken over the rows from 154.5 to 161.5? 1.00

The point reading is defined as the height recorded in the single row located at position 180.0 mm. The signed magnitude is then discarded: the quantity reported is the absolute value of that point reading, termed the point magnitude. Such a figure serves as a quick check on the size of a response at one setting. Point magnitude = 1.54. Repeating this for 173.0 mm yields 1.58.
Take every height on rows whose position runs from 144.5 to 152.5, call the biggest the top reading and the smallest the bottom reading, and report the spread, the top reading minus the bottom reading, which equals 0.074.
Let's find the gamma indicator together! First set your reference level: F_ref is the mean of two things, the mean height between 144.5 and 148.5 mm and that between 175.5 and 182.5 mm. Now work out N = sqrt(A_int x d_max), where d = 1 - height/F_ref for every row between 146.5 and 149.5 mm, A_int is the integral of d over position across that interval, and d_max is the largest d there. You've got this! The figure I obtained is 0.04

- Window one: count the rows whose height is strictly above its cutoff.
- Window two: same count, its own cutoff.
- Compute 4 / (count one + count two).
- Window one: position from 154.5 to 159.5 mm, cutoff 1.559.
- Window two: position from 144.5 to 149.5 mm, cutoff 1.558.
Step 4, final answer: 4.00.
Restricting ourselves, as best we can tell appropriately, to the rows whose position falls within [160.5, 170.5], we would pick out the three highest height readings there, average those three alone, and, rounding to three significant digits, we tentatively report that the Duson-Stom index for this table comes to 1.59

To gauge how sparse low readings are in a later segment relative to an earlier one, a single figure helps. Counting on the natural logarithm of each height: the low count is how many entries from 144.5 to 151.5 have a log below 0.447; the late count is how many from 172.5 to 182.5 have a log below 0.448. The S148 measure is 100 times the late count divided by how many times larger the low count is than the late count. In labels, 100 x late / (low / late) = 14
